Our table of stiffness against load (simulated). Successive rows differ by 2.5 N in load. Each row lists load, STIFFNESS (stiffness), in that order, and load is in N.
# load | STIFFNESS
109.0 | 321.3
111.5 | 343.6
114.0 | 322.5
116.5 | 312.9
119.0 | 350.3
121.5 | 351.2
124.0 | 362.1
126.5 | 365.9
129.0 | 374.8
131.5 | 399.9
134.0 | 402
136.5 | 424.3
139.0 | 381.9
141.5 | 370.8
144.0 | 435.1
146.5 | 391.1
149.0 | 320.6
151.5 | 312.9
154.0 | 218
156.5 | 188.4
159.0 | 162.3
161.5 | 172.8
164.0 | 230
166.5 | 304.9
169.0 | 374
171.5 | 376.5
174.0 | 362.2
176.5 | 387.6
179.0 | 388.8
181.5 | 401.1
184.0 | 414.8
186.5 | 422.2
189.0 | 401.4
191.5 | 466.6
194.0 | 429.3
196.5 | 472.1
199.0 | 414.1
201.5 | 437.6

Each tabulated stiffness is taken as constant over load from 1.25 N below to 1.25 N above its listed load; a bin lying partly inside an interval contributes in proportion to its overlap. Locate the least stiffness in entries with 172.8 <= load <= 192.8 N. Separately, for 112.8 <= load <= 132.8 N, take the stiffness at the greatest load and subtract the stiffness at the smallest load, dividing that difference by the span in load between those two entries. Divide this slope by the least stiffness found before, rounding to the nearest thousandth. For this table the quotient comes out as 0.012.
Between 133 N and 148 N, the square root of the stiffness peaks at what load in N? 144.0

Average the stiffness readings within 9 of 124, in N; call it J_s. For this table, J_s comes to 360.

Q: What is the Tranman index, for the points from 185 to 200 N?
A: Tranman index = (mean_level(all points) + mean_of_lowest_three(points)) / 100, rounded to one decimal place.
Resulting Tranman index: 8.5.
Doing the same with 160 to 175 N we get 5.4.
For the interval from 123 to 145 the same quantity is 7.6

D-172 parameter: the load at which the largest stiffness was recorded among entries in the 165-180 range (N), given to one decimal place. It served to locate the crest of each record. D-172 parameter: 179.0 N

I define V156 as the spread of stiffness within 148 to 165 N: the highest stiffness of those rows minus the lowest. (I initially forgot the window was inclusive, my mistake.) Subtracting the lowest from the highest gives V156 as 158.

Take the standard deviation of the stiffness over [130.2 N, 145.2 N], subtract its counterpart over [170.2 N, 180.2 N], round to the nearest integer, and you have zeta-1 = 12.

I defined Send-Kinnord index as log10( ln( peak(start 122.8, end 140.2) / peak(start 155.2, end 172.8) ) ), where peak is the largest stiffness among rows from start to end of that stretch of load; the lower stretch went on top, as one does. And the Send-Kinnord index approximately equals -0.92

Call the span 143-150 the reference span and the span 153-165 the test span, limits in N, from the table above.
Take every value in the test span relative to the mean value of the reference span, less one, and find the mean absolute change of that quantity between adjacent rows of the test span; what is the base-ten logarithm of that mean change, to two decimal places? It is -1.09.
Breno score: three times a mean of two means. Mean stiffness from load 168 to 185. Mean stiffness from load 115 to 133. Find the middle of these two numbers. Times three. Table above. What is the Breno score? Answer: 1119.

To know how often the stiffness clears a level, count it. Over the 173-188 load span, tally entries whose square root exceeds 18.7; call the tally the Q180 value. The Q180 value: 6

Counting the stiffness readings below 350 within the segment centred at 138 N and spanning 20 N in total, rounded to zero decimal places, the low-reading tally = 0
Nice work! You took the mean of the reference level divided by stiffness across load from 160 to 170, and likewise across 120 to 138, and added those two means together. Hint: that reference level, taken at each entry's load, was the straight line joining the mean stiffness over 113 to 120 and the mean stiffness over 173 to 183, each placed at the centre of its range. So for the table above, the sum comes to 2.4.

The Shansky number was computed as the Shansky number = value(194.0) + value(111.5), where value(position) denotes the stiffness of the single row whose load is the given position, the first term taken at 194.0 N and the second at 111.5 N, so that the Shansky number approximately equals 773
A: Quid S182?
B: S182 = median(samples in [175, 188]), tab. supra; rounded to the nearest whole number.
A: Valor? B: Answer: 401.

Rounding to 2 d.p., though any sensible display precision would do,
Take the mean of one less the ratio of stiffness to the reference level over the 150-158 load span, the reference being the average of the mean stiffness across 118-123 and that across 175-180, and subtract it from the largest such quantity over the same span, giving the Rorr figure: 0.14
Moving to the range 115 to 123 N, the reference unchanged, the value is 0.07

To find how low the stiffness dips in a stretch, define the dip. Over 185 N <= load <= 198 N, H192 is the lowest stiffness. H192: 401.4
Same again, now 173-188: 362.2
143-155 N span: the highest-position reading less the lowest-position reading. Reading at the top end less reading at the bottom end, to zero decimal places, -217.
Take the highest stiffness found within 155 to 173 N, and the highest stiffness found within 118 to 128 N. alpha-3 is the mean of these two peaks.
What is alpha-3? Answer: 371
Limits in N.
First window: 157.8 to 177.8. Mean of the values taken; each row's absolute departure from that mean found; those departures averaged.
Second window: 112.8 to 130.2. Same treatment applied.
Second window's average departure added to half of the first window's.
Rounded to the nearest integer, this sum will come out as 58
